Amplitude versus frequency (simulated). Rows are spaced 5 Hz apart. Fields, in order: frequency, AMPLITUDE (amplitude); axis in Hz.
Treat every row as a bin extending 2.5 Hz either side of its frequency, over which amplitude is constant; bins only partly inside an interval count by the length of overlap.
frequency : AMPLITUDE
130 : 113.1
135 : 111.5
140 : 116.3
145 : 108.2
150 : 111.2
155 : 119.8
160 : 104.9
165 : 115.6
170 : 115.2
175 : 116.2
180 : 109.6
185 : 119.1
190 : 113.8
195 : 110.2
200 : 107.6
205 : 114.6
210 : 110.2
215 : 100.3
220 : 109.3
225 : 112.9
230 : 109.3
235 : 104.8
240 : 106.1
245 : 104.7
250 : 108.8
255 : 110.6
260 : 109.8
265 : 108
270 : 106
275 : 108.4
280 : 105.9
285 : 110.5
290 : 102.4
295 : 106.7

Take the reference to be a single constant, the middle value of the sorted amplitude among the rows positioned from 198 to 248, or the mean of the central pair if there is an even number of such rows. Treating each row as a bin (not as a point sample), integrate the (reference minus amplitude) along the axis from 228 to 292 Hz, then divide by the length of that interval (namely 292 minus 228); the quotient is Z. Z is 1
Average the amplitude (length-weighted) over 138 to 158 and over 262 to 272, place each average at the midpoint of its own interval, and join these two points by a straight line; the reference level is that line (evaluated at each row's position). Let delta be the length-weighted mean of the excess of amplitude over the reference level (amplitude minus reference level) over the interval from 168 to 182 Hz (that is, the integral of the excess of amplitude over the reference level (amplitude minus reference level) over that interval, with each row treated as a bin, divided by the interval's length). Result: 1.6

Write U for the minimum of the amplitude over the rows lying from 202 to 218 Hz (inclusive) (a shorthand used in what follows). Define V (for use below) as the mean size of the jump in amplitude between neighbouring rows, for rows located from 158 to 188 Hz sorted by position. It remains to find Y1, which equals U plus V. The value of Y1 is 106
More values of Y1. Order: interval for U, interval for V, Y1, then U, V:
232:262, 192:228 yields 111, 104.7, 6.1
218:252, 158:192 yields 110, 104.7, 5.6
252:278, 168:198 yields 111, 106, 5.2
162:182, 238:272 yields 112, 109.6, 2.0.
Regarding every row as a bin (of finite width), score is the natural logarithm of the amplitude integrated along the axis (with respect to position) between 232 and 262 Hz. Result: 140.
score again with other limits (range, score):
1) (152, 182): 142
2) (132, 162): 142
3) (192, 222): 141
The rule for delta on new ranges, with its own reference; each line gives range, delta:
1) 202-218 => -1.9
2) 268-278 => 0.3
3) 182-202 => 1.5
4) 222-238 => -0.3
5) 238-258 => -0.6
